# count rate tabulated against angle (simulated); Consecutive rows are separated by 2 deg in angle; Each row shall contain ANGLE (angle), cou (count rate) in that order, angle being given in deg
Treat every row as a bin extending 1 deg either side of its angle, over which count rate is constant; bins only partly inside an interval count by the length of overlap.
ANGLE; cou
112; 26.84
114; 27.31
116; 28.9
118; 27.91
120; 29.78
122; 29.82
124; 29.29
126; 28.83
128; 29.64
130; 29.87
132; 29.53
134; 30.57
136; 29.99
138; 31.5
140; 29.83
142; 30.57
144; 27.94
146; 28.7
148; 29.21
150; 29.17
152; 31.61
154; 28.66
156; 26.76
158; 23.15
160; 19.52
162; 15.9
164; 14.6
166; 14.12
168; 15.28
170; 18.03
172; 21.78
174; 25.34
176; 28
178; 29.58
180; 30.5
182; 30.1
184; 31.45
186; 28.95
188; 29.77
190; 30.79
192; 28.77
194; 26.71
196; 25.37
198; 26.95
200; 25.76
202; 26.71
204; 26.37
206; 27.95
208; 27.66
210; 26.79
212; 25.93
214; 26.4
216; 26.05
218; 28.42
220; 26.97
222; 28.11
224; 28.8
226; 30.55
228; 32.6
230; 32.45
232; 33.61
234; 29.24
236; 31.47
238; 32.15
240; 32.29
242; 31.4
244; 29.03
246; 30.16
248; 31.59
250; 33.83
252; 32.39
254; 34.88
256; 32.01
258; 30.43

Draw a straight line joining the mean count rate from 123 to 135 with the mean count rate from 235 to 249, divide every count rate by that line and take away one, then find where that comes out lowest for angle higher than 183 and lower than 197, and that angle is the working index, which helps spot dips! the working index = 196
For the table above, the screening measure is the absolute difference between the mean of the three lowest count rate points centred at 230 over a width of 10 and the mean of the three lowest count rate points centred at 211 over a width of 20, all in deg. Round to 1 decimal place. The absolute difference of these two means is 4.6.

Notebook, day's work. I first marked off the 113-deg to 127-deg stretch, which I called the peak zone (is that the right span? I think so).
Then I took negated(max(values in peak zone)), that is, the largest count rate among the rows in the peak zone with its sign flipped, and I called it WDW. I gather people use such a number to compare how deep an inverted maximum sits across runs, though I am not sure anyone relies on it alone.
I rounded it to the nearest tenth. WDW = -29.8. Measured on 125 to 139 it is -31.5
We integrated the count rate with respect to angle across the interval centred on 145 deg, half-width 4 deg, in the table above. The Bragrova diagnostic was 233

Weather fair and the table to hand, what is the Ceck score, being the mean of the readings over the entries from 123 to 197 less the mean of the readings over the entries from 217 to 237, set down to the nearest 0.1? -3.5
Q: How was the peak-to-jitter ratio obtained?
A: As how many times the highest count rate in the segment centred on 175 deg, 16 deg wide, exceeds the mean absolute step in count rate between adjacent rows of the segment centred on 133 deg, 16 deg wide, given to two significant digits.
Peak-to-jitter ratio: 35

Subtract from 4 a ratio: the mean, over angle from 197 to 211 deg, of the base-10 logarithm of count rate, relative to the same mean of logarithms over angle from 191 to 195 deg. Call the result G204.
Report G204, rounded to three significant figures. 3.01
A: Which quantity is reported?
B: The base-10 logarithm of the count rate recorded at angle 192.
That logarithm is 1.459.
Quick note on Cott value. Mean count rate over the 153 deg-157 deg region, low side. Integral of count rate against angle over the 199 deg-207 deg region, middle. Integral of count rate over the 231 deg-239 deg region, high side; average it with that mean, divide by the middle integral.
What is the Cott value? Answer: 0.66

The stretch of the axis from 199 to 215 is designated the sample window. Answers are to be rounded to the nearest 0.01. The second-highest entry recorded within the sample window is 27.66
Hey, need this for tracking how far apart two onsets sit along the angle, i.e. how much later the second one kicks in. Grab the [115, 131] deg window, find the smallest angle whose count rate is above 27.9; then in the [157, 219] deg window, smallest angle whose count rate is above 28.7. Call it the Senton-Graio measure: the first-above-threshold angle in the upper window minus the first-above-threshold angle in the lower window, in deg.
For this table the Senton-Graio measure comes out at 62 deg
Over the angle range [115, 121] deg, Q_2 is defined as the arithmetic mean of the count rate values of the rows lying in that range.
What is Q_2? 28.9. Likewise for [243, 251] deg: 31.2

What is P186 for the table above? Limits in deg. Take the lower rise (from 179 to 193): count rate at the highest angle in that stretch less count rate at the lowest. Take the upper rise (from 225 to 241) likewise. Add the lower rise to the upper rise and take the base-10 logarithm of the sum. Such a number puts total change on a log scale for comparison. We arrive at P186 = -2.0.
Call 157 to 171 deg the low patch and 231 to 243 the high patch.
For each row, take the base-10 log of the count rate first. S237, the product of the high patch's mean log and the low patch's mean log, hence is 1.85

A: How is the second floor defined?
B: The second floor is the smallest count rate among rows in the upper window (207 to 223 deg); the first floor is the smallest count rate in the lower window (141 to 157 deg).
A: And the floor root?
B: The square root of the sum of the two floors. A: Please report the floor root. 7.3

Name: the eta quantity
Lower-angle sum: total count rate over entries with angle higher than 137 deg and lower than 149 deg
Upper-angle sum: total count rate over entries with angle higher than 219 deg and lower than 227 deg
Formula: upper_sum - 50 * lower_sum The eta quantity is -8773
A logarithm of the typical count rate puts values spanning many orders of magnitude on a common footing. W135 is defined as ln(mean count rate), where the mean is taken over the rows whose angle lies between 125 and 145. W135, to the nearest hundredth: 3.40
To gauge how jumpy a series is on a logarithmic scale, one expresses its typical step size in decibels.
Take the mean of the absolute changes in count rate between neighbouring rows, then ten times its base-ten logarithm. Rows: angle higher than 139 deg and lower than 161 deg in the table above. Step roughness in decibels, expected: 2.8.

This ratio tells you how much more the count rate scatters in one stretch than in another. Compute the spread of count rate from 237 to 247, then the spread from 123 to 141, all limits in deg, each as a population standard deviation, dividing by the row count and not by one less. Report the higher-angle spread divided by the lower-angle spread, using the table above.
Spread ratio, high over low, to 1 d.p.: 1.7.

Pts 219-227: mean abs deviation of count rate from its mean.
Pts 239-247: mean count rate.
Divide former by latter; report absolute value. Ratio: 0.035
